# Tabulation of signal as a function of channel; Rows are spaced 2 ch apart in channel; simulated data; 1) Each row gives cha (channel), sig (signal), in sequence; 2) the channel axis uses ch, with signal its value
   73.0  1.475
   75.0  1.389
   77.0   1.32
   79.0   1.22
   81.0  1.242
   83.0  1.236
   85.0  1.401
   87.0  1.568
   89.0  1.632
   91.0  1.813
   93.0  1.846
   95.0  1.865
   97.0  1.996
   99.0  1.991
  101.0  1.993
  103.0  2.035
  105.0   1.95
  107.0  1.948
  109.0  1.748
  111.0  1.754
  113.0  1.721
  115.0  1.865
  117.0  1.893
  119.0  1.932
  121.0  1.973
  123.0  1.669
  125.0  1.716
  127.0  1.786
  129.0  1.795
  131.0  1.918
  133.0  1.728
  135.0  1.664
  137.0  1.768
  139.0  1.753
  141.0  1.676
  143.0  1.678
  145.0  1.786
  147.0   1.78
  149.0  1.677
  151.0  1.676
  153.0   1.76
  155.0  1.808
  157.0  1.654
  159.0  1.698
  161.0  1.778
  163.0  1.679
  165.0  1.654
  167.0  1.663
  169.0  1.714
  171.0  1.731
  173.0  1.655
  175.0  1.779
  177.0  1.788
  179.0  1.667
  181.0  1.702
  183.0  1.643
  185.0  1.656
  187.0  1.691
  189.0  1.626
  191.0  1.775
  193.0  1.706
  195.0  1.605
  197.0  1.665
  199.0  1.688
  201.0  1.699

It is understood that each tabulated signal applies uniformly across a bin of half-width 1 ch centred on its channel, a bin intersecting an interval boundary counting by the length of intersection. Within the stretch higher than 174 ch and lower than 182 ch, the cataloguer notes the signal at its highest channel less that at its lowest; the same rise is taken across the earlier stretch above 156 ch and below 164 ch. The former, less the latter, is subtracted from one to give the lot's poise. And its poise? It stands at 1.10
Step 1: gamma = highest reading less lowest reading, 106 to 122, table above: 0.25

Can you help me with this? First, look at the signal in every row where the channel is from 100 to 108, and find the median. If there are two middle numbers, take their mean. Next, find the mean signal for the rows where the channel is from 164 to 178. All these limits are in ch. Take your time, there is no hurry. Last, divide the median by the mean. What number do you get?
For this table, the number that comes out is 1.15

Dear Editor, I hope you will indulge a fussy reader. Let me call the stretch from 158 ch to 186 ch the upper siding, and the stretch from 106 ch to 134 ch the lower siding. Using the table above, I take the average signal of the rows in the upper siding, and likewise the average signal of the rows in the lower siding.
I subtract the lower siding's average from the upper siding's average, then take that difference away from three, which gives 3.12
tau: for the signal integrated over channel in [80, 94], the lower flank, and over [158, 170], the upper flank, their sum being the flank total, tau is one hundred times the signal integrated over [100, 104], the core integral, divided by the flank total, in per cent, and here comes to 19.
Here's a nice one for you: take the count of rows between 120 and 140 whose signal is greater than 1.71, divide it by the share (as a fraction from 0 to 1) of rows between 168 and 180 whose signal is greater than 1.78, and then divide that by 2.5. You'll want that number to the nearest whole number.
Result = 19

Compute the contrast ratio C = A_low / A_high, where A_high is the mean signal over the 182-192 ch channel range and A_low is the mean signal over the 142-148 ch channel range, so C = 1.04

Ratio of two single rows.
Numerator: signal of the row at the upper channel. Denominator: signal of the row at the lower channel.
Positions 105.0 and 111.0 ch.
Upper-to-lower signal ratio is 0.90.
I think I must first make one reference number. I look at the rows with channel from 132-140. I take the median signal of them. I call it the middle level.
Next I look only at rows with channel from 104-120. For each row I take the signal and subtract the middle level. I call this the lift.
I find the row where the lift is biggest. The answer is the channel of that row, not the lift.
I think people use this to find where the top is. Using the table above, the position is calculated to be 105.0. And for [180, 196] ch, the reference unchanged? 191.0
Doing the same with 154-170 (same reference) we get 155.0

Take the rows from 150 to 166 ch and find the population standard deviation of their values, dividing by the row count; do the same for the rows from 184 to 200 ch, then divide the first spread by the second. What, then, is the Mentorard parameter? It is 1.1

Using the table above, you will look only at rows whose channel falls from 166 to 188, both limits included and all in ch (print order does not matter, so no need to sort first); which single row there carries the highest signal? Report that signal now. 1.788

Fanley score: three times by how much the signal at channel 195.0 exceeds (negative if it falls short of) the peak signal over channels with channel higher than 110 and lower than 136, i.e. -1.1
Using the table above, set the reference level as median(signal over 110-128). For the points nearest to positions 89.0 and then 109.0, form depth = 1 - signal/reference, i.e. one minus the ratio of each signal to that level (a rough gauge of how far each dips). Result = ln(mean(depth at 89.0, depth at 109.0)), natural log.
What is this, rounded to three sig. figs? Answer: -2.92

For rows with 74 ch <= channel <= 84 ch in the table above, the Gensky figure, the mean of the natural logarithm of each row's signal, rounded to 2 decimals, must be 0.25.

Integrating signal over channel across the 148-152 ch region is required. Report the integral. 6.7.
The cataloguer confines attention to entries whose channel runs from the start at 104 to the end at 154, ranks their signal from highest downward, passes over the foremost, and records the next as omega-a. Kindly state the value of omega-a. 1.95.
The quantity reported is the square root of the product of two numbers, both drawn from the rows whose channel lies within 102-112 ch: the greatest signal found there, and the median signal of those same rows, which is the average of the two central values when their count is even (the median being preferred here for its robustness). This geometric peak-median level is 1.99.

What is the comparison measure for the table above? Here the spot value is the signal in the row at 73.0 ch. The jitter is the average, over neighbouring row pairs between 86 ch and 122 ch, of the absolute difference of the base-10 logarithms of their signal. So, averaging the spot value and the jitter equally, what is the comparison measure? 0.74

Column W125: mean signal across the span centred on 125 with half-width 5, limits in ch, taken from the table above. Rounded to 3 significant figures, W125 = 1.79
